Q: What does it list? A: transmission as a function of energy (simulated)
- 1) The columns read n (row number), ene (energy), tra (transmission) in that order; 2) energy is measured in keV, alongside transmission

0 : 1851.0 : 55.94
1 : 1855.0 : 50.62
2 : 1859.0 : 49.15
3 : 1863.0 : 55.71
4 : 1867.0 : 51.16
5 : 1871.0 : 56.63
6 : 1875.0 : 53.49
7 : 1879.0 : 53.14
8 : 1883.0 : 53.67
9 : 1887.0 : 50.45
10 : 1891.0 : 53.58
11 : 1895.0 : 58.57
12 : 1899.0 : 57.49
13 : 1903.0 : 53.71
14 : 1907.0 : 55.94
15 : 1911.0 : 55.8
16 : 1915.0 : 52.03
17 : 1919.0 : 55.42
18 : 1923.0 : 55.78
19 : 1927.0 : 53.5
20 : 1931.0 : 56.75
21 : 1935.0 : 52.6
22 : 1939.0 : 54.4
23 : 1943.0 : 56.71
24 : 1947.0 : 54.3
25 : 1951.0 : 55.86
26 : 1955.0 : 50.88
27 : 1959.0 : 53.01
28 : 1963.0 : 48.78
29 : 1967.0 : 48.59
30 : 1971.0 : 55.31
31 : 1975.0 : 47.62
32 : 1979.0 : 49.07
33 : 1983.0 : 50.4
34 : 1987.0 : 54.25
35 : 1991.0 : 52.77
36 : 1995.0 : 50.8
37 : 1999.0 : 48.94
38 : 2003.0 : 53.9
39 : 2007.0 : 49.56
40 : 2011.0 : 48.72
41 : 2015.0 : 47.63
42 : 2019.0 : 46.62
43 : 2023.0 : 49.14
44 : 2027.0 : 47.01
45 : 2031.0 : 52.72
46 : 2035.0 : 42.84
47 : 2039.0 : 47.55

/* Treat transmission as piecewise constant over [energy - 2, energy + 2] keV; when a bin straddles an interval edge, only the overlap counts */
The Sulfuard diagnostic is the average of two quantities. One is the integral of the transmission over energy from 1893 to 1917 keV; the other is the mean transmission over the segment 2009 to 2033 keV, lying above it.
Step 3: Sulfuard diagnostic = 691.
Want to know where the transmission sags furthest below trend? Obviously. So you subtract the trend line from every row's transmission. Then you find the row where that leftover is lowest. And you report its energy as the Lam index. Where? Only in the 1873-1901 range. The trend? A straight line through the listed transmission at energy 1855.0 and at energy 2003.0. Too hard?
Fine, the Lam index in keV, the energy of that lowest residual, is 1887.0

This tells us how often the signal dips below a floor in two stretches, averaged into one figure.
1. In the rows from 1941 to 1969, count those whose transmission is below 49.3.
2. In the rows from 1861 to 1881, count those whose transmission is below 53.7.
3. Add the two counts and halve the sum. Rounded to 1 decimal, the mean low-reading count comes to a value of 2.5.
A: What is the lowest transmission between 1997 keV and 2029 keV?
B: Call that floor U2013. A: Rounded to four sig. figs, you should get 46.62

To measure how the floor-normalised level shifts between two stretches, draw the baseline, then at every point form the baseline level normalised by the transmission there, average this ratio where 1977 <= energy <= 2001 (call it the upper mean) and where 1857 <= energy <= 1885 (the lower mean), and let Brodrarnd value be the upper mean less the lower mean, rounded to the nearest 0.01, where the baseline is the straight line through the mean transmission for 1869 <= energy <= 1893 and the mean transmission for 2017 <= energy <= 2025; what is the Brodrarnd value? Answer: -0.05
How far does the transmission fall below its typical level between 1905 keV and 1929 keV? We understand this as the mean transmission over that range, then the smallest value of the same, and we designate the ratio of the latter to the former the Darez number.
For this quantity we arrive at 0.950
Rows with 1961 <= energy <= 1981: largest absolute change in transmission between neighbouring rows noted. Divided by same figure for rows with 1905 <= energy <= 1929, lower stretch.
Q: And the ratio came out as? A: 2.0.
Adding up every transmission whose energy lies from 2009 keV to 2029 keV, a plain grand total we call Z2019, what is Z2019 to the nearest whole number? 239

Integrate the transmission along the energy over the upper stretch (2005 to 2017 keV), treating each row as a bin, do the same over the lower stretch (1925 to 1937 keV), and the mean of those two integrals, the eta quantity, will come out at 618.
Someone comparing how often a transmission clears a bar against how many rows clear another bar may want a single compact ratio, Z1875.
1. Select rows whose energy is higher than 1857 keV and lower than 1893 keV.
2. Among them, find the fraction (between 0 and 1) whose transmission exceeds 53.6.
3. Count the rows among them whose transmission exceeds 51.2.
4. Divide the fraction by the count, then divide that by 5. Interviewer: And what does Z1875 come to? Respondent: 0.0111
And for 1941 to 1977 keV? 0.0178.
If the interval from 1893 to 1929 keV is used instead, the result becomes 0.0173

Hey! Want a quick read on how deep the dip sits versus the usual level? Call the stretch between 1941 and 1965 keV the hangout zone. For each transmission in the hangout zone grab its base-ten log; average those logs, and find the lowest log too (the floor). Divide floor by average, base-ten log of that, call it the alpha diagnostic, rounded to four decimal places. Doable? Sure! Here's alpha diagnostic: -0.0096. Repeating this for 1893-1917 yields -0.0071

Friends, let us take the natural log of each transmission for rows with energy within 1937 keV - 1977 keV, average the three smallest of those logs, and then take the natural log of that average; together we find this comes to 1.36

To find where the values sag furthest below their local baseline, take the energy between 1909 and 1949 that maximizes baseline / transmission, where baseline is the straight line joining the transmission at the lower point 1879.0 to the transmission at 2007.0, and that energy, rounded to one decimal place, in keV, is 1915.0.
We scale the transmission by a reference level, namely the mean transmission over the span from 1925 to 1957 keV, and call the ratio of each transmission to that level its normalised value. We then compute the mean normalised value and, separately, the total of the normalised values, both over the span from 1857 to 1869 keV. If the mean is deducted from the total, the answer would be 1.9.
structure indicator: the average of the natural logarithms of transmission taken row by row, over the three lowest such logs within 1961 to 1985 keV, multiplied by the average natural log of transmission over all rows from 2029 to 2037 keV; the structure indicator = 15.0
